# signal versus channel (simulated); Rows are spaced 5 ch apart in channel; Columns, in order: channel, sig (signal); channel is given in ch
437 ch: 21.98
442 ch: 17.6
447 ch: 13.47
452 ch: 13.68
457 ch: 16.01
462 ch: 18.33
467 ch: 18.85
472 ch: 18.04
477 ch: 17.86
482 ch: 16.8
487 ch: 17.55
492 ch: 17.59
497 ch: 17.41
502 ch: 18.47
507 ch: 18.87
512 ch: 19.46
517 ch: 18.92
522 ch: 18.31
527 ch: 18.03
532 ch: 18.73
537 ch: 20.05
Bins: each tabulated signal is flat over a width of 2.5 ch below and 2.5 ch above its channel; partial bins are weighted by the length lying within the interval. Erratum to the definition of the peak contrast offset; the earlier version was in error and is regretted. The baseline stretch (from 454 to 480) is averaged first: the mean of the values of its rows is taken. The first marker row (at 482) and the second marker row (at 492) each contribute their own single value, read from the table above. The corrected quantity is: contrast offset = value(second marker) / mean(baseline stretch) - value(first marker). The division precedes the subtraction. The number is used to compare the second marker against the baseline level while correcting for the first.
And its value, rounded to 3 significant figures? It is -15.8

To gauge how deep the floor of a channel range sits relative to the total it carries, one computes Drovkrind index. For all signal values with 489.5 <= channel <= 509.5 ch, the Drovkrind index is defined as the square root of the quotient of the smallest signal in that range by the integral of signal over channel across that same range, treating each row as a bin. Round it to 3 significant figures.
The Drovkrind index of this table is 0.219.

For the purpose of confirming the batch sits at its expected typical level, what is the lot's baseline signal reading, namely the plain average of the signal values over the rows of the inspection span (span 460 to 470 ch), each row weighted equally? 18.6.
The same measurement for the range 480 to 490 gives 17.2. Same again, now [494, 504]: 17.9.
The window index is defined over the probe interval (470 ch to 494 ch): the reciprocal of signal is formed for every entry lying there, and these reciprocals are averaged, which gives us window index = 0.0570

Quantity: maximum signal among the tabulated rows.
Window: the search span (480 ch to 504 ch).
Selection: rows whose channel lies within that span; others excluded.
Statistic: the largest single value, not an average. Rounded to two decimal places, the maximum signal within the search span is 18.47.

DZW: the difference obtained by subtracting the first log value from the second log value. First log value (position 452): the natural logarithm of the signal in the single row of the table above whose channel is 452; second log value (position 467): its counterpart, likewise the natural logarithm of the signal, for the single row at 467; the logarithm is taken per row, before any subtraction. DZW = 0.3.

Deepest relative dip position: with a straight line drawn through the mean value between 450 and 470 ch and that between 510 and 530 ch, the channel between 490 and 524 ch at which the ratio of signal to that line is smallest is 497 ch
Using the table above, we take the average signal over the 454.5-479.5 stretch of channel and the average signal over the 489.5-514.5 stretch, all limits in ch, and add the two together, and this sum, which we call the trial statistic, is 36.2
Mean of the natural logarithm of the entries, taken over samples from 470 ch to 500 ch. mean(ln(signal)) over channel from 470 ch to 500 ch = 2.86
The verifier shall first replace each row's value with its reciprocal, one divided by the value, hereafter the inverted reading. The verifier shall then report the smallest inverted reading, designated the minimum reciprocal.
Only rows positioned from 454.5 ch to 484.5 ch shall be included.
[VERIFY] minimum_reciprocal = 0.0531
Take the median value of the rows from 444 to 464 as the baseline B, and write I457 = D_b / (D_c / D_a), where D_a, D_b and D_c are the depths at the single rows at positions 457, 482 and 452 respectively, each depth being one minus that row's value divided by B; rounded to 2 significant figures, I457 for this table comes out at 0.13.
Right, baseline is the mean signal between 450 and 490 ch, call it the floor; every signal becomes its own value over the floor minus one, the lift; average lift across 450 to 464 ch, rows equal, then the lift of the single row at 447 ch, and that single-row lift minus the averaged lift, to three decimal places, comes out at -0.148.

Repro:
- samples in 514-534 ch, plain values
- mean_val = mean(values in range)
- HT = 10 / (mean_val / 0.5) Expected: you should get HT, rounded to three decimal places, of 0.270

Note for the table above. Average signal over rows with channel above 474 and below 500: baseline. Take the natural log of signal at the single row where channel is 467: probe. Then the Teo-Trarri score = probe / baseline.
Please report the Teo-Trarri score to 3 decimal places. 0.168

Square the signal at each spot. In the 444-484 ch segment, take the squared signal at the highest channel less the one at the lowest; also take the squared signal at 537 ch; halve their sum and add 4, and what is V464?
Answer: 255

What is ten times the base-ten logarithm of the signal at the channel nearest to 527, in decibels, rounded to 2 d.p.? 12.56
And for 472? 12.56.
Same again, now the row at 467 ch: 12.75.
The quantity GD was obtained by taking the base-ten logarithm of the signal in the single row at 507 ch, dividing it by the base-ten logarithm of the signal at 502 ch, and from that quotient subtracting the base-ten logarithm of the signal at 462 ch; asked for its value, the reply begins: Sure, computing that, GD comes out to -0.256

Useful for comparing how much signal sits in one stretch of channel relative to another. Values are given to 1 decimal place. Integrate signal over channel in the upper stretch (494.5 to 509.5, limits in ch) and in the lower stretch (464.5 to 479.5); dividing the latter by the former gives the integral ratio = 1.0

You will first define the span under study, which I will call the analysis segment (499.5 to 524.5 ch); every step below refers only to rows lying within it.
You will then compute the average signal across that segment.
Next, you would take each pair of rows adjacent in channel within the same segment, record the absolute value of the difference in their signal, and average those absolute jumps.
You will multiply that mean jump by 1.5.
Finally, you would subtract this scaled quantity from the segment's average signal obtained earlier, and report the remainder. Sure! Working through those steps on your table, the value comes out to 18.00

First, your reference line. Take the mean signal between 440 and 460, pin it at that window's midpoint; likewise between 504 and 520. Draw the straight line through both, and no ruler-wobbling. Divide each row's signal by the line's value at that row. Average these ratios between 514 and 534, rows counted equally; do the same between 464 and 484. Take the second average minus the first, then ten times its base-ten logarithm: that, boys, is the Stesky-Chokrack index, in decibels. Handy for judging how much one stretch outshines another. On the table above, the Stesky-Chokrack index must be -8.6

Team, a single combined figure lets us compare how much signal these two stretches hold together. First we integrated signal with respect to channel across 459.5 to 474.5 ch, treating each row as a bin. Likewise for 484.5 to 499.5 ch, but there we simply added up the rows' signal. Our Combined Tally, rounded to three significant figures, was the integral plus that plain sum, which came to 329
